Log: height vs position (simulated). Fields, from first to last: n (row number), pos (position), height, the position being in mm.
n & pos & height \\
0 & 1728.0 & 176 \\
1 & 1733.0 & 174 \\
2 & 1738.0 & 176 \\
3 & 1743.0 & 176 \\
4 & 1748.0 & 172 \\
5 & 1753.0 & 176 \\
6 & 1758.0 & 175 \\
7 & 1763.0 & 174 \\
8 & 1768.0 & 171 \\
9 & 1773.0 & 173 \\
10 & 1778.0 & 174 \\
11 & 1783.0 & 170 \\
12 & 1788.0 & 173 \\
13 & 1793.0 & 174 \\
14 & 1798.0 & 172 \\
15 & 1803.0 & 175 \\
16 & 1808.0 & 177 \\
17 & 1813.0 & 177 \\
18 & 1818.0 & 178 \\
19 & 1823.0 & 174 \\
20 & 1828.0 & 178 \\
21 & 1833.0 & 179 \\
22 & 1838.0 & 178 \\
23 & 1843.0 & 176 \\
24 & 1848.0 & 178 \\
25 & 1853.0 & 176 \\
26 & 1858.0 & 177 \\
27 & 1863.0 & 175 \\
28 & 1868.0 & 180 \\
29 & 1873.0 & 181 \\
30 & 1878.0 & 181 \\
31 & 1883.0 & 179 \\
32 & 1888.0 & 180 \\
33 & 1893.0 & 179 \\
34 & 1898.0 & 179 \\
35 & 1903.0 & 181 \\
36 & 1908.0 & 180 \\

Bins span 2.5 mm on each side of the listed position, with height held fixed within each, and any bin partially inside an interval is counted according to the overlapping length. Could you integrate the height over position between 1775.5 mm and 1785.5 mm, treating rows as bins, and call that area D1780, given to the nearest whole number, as 1720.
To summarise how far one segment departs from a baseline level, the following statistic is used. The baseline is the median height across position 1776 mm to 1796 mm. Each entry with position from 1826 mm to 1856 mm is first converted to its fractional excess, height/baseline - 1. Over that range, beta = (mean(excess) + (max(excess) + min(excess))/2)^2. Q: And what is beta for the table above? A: 0.0021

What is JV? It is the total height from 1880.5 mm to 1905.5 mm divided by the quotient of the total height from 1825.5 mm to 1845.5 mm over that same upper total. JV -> 1134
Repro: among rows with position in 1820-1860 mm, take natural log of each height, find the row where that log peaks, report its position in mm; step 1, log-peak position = 1833.0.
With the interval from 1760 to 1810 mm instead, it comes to 1808.0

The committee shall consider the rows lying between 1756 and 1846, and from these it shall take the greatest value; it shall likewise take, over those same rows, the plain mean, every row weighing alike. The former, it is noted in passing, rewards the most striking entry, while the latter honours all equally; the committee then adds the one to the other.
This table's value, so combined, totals 354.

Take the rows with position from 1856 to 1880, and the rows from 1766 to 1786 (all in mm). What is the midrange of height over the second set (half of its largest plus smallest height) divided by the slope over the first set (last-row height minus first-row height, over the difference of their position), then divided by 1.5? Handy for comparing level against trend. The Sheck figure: 573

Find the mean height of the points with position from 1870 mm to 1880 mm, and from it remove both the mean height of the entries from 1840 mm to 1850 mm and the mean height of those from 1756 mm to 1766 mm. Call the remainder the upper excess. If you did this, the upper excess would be -170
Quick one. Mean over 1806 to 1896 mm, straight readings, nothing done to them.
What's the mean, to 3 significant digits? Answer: 178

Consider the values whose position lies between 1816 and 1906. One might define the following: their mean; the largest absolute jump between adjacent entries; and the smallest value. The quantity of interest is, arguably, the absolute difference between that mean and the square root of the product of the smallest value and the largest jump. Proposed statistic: 148.8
